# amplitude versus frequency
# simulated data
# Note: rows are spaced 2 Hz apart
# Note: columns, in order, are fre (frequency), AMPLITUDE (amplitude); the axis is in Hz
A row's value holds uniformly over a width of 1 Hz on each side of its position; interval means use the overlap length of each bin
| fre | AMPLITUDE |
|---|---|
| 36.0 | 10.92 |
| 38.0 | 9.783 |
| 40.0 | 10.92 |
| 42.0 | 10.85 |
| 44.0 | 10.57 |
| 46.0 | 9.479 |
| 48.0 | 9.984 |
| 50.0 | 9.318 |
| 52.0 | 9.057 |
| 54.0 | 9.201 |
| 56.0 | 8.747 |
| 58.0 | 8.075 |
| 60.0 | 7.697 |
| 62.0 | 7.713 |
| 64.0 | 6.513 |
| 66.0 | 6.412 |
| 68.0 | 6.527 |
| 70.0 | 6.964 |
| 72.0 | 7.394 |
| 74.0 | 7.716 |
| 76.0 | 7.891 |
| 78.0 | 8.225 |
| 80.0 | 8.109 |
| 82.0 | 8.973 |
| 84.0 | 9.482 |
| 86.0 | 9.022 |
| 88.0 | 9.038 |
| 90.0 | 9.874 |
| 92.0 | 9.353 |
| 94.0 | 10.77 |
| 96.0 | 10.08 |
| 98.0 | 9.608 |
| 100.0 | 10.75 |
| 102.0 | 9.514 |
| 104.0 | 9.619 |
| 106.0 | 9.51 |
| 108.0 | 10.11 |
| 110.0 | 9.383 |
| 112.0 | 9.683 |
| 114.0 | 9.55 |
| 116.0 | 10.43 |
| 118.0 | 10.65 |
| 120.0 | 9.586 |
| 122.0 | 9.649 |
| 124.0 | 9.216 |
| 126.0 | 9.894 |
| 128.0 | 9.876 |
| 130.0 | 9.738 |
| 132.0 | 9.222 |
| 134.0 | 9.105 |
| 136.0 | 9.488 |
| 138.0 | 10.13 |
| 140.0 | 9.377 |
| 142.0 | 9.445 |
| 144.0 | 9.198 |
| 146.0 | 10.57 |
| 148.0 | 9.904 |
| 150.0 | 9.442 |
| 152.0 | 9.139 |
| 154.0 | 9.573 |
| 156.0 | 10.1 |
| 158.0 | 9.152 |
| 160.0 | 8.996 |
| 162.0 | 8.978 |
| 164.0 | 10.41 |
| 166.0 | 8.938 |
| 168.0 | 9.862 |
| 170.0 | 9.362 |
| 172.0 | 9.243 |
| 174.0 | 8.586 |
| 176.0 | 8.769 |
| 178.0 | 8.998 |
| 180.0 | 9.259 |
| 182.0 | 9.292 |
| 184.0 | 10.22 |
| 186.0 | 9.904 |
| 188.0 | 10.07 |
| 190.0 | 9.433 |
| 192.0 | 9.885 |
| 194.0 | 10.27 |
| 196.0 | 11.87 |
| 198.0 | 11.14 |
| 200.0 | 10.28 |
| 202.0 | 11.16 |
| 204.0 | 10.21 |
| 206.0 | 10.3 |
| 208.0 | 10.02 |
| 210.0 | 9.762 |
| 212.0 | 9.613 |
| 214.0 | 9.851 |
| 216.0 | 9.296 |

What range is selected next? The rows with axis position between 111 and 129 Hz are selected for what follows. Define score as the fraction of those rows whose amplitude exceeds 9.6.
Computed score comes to 0.7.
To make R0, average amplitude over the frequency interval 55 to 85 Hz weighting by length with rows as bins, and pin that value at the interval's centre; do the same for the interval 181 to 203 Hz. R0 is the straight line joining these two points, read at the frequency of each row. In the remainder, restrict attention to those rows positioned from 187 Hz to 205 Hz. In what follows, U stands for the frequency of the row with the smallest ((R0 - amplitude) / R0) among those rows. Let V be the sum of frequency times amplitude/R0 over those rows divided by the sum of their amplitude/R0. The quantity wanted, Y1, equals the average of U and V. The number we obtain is 196.1 Hz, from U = 196.0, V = 196.1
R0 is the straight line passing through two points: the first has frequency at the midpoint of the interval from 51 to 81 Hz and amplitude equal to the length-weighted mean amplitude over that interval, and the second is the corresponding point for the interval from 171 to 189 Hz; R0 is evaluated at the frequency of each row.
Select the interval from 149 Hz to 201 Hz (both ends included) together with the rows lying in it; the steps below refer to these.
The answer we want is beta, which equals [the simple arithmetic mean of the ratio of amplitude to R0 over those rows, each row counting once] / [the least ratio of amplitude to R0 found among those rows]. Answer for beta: 1.12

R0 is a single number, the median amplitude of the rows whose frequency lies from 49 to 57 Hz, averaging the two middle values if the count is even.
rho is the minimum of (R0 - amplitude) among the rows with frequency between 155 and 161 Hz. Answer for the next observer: -1.0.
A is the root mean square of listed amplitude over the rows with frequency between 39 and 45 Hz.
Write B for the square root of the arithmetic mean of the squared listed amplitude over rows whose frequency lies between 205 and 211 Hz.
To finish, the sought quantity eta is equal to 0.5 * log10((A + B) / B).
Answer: 0.158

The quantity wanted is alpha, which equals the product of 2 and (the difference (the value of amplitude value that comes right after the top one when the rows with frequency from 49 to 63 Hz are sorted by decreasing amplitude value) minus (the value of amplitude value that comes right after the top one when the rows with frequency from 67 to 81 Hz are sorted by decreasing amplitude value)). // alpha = 2.2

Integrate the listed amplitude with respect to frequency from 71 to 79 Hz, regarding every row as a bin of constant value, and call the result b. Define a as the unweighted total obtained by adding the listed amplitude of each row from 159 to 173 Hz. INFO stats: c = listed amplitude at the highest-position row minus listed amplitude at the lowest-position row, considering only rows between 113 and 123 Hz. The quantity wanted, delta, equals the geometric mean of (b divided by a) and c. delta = 0.3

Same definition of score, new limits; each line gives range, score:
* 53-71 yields 0.0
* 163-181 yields 0.2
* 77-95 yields 0.2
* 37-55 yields 0.6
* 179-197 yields 0.7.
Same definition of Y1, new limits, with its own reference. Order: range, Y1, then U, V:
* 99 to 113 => 102.9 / 100.0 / 105.9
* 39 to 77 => 48.0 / 40.0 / 56.0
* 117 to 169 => 130.2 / 118.0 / 142.3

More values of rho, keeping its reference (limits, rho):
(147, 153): -0.8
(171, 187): -1.1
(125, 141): -1.0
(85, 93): -0.7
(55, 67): 0.4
